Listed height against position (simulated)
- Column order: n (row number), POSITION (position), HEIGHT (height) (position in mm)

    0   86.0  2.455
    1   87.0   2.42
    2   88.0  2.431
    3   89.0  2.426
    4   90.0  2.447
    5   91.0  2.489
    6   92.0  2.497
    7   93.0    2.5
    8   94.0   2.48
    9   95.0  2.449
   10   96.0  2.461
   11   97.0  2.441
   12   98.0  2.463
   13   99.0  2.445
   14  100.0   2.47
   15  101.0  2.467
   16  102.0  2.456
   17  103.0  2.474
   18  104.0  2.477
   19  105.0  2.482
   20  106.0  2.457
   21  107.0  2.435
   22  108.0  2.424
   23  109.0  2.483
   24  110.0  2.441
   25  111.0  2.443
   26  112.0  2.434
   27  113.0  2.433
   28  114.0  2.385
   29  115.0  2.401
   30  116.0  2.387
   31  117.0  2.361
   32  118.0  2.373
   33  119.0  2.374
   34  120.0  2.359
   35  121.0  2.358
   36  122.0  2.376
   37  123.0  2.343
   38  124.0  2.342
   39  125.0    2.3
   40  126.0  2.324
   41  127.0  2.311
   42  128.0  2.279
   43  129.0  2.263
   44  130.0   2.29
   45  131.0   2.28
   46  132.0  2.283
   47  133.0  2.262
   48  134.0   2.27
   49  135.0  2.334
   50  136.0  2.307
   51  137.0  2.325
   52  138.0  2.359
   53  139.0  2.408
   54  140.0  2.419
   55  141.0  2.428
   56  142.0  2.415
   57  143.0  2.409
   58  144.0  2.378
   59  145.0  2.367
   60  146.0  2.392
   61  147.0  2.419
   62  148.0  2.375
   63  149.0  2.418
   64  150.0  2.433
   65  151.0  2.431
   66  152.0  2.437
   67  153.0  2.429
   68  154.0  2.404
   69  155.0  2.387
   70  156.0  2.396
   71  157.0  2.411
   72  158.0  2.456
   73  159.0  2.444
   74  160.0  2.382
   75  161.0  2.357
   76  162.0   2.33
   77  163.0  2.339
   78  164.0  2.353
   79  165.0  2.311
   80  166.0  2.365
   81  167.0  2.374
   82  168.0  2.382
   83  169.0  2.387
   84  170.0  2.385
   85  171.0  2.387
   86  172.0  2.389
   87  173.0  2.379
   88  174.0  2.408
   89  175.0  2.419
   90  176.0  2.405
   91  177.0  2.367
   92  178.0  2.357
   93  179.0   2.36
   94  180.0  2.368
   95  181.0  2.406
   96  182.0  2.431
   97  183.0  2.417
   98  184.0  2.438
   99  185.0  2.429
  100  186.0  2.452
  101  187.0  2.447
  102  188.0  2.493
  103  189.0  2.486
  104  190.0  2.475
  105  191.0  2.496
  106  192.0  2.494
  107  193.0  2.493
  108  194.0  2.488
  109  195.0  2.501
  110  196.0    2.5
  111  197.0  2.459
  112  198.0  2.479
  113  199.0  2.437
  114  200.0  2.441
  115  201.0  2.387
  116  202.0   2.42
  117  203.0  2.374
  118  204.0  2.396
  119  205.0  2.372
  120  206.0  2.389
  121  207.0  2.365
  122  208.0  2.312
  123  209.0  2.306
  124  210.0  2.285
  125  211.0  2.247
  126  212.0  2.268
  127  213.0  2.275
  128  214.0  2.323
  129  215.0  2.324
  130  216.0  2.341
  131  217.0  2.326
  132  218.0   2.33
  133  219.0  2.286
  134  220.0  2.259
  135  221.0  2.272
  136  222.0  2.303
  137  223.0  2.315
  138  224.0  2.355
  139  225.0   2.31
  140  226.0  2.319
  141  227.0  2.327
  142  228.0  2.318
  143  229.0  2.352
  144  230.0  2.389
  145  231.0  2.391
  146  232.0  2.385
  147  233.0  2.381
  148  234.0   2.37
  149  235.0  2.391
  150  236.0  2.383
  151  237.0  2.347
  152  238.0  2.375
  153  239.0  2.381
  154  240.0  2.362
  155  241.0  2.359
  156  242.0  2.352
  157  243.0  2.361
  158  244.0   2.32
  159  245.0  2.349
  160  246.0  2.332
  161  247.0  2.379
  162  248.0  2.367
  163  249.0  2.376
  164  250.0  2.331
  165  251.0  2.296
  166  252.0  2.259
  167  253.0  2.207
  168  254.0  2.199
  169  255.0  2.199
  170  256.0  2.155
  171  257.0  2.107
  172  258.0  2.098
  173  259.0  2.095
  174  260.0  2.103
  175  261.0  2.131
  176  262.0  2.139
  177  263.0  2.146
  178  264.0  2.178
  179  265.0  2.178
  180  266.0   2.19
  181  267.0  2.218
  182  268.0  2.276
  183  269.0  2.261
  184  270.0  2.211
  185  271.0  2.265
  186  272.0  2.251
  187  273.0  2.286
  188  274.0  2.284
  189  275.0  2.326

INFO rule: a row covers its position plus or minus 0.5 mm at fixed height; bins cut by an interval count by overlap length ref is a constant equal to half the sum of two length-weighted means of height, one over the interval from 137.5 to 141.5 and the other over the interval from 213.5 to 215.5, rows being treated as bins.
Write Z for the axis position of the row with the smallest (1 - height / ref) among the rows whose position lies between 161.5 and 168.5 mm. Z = 168.0 mm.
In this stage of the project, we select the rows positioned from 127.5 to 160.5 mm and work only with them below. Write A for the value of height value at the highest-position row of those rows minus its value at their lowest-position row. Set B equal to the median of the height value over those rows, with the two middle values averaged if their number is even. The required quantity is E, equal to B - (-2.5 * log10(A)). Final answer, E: -0.08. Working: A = 0.103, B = 2.39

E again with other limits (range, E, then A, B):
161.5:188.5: 0.42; 0.163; 2.39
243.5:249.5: -0.77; 0.056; 2.36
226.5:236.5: -0.75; 0.056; 2.38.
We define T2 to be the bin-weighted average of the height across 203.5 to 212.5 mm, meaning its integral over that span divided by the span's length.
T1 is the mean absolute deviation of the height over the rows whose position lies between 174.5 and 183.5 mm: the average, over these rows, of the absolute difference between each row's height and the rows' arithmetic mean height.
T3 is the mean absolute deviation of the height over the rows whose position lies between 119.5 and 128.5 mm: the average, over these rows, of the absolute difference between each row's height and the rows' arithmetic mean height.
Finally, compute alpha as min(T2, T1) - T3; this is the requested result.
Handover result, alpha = 0.000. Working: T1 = 0.026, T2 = 2.33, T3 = 0.026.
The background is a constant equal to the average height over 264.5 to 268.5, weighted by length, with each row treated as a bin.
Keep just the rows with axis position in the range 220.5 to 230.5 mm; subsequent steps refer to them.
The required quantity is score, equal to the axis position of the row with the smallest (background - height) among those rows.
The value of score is 230.0 mm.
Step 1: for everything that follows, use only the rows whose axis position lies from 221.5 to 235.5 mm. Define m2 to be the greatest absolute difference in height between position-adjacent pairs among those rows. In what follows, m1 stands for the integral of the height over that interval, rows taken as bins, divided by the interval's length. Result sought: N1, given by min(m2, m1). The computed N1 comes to 0.0450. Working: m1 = 2.35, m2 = 0.0450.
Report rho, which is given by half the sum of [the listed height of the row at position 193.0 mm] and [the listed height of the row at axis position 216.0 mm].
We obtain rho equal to 2.42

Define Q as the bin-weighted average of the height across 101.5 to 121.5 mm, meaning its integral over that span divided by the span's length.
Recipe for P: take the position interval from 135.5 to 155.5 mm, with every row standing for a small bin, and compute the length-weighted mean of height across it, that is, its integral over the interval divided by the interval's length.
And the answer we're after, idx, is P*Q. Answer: 5.81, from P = 2.40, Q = 2.42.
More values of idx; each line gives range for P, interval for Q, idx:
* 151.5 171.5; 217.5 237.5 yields 5.58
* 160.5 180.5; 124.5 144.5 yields 5.53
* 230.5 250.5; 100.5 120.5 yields 5.74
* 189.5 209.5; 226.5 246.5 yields 5.74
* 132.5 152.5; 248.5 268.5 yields 5.22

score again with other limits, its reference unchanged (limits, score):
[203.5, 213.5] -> 204.0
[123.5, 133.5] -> 124.0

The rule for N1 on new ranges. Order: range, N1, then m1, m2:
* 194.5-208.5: 0.0540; 2.42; 0.0540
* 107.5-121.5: 0.0590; 2.40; 0.0590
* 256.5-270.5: 0.0580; 2.17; 0.0580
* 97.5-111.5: 0.0590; 2.46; 0.0590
